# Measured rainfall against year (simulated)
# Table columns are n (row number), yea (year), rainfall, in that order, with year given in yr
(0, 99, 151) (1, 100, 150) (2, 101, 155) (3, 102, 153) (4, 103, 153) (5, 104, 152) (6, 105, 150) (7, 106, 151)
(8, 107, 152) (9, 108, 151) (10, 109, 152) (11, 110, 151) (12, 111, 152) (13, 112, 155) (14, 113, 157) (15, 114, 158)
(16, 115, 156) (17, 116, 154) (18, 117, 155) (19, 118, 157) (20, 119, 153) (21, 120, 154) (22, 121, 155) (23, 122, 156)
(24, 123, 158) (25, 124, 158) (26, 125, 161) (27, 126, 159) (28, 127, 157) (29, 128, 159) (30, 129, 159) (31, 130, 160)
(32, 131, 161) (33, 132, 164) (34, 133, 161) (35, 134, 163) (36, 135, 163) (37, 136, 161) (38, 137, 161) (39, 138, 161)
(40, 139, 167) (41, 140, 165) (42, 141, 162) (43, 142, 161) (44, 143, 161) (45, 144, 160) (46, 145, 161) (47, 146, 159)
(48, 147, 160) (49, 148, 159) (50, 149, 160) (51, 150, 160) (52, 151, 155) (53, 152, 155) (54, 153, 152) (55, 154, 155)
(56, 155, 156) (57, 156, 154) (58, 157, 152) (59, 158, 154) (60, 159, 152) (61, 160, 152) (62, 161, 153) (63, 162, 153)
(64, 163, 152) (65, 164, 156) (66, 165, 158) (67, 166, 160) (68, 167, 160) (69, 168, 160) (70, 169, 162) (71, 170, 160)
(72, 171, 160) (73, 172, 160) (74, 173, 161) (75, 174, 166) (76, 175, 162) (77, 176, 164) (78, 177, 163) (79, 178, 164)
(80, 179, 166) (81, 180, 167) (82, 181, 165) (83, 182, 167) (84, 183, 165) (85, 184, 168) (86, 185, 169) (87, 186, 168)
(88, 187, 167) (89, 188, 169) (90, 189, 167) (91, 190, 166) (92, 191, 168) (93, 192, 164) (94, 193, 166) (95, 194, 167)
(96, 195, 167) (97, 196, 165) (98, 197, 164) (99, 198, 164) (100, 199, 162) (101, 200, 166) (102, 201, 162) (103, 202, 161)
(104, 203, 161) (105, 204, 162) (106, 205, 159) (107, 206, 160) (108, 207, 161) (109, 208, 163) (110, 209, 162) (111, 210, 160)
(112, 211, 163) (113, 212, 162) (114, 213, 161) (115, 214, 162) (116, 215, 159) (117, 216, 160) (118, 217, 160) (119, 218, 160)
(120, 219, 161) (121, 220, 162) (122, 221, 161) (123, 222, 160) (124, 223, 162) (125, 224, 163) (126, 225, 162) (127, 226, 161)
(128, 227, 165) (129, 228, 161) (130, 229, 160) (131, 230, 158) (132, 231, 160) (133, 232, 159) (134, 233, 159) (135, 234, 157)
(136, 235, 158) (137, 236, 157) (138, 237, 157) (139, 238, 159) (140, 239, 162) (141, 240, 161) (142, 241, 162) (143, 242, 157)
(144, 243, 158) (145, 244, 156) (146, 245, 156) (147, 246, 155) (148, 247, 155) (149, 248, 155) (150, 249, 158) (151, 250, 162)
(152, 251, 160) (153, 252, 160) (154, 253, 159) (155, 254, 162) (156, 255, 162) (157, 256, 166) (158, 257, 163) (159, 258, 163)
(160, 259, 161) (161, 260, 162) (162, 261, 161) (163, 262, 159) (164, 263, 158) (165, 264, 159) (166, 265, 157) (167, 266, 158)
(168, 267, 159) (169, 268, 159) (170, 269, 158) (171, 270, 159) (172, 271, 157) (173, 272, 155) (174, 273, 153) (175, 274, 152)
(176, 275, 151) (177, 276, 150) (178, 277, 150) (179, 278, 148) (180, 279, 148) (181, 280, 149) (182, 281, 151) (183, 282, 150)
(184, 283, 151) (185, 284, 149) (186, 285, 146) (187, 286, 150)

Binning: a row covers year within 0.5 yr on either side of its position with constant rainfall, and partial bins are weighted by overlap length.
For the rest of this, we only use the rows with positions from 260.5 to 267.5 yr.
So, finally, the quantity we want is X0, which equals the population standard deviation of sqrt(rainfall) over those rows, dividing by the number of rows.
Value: 0.05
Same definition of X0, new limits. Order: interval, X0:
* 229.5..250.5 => 0.09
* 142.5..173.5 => 0.14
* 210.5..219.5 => 0.05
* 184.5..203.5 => 0.10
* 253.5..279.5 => 0.20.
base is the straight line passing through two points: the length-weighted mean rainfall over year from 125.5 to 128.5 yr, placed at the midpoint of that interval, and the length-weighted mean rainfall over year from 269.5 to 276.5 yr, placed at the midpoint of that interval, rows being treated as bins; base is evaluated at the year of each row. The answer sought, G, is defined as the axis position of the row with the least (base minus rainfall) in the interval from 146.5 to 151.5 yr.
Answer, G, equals 150 yr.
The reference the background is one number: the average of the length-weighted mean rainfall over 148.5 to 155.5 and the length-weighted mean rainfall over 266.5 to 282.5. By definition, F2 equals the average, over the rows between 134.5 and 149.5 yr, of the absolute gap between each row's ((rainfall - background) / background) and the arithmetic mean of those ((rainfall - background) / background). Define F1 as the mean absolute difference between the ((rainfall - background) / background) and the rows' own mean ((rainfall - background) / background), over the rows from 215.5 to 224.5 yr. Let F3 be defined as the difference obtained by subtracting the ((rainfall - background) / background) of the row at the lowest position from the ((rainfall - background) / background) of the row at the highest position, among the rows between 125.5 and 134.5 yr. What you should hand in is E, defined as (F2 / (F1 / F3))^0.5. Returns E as 0.21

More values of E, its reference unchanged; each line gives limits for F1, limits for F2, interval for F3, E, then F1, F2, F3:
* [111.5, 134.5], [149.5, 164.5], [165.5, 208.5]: 0.12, 0.015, 0.011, 0.019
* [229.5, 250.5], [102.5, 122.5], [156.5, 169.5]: 0.27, 0.012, 0.013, 0.065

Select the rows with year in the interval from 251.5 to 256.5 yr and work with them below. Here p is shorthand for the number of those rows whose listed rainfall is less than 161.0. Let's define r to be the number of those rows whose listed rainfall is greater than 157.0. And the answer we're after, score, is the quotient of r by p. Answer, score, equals 2.50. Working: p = 2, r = 5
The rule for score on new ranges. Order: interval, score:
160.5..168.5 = 0.50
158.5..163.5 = 0.00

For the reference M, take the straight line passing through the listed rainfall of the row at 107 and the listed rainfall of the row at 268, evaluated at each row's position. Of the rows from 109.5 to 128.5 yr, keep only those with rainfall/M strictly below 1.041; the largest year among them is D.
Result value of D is 128 yr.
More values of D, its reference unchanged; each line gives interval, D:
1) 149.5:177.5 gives 173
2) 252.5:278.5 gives 278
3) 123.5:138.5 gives 129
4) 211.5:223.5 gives 223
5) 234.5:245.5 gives 245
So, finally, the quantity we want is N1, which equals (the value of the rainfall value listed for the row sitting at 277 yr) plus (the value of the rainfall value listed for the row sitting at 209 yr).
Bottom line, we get 312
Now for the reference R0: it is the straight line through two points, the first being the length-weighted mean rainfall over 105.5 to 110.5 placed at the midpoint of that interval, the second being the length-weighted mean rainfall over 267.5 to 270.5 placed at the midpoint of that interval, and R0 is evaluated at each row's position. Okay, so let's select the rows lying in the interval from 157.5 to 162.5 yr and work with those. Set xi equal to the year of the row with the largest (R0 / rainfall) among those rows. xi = 160 yr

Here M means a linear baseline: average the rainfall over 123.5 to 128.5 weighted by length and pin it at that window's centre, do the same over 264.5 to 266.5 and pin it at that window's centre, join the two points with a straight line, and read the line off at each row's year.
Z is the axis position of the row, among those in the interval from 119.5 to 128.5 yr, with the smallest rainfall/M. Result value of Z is 120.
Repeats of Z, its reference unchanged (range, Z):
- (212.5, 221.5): 215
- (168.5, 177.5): 170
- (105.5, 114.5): 106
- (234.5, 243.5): 236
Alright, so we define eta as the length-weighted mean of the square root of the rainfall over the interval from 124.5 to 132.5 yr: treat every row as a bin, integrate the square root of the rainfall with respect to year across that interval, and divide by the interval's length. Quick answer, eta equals 12.6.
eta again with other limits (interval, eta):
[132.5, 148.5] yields 12.7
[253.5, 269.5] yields 12.7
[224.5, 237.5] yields 12.6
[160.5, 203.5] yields 12.8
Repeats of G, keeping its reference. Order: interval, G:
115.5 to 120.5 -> 118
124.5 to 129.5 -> 125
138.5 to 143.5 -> 139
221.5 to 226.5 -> 224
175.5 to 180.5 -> 180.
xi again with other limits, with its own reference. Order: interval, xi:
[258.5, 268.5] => 265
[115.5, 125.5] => 119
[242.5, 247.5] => 247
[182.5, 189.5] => 183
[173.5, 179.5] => 175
